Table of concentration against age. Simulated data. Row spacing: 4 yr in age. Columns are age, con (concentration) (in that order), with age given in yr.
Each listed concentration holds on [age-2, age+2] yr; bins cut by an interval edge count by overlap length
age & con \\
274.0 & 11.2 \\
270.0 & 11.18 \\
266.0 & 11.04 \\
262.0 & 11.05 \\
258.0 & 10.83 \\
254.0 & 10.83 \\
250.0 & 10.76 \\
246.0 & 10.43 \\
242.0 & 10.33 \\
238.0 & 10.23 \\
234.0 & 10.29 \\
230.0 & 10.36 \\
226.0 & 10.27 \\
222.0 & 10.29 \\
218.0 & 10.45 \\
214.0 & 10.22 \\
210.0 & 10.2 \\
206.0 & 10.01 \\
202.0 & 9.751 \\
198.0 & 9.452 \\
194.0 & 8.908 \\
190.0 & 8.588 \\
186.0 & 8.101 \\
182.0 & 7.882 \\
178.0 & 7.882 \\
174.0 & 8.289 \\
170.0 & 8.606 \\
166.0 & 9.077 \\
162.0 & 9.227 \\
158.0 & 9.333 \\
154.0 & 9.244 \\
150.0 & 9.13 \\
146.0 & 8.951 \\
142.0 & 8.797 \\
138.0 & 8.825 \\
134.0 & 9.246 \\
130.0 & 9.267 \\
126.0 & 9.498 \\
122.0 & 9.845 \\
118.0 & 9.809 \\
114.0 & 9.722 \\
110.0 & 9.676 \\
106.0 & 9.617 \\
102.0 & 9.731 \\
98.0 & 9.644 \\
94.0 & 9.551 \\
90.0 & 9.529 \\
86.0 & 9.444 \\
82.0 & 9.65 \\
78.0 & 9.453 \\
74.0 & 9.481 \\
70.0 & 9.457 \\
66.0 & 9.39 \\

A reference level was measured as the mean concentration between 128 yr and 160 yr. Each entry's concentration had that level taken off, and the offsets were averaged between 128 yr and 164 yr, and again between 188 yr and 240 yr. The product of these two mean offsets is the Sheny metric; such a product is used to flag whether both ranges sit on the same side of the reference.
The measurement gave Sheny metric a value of 0.0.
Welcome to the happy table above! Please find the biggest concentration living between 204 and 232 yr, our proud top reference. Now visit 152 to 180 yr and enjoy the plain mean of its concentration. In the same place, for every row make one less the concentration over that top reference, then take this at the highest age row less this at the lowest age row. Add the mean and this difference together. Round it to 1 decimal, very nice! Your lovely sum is 8.9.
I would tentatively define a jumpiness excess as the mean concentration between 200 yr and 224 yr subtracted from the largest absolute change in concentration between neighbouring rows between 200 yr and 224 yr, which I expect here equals -9.9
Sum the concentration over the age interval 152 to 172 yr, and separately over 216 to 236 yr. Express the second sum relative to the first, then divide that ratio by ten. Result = 0.114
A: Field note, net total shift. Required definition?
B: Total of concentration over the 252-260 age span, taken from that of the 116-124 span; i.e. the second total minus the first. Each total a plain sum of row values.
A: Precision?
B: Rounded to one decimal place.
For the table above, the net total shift -2.0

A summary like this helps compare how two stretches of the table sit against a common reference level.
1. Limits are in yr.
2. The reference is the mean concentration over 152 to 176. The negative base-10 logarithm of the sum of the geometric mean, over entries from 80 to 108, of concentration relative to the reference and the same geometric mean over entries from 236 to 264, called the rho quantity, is -0.354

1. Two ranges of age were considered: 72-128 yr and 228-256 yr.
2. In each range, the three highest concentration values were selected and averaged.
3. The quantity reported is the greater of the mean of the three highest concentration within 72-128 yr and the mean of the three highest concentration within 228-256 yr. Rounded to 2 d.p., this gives 10.67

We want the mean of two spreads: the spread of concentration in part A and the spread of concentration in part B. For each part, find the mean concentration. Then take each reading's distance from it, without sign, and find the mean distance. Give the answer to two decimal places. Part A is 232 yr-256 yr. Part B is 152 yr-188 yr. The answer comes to 0.37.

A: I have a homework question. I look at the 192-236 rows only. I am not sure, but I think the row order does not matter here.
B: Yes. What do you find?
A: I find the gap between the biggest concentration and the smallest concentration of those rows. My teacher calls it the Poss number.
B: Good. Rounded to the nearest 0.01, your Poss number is 1.54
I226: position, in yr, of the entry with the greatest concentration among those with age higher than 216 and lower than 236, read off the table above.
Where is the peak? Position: 218.0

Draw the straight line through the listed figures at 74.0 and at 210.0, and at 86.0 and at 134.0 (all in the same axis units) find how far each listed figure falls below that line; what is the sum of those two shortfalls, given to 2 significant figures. 0.65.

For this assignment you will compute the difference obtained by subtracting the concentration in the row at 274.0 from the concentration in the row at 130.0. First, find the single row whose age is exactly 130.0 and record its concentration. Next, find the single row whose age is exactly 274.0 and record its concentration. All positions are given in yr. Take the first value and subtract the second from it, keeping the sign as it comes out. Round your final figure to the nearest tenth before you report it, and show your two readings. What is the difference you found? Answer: -1.9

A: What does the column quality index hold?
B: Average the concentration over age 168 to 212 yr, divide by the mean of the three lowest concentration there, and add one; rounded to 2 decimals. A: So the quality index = 2.12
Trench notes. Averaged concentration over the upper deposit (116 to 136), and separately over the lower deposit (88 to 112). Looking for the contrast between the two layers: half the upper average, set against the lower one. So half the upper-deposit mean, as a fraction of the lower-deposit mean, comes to 0.495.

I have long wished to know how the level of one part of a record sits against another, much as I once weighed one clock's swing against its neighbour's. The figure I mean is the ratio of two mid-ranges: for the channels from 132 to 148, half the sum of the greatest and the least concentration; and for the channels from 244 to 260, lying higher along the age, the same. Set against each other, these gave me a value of 0.85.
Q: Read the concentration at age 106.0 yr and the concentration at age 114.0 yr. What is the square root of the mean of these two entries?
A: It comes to 3.11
